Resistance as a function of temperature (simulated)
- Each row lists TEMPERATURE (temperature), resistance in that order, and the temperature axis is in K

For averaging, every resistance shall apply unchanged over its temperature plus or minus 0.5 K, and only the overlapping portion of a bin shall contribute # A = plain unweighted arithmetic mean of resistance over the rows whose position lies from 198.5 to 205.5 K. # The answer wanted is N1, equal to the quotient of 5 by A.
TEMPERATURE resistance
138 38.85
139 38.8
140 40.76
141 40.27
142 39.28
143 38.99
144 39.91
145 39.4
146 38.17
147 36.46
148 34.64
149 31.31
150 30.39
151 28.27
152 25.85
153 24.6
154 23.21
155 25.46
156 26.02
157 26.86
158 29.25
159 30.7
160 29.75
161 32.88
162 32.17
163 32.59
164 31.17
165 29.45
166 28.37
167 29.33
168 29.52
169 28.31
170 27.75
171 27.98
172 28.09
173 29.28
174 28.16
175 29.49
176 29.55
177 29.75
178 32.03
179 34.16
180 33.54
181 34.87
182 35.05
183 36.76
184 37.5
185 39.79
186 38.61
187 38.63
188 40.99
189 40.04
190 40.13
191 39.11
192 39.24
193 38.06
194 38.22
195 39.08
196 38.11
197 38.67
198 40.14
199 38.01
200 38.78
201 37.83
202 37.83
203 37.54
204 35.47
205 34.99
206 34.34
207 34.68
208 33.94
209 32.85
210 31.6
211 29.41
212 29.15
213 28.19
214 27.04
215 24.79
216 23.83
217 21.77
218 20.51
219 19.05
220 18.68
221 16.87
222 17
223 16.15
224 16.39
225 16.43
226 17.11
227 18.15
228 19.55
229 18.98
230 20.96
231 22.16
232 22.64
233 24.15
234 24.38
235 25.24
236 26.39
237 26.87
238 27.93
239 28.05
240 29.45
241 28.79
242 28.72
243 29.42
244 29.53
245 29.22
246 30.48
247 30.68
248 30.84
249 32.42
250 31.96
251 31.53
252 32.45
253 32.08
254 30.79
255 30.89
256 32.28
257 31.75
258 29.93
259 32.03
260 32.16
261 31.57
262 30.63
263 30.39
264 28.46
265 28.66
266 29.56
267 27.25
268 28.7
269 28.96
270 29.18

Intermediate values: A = 37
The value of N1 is 0.13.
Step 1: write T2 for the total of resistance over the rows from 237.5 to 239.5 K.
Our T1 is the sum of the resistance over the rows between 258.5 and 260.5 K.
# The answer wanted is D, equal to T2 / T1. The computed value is 0.87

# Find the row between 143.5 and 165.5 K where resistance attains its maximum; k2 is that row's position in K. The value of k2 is 144 K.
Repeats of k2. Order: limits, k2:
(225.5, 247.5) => 247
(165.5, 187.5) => 185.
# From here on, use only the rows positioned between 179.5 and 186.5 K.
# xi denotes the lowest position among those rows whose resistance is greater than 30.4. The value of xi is 180 K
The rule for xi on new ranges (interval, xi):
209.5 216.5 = 210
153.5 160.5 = 159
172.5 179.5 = 178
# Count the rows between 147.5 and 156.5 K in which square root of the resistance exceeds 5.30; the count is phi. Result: 4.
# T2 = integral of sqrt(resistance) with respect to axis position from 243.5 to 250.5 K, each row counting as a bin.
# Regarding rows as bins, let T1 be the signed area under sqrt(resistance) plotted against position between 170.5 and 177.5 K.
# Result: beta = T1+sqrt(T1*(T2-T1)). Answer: 44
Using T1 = 37.6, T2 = 39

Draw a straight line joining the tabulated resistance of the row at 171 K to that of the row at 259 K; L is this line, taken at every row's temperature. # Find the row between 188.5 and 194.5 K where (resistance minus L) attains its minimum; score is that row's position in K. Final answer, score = 193 K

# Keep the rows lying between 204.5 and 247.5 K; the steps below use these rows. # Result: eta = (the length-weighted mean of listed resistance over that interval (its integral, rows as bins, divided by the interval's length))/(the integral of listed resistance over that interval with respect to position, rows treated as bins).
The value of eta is 0.023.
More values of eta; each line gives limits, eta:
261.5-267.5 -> 0.167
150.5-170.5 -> 0.050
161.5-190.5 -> 0.034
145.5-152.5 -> 0.143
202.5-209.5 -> 0.143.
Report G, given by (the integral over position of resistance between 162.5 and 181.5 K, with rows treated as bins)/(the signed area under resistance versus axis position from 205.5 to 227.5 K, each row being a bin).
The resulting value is 1.1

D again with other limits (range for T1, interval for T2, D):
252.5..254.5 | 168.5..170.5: 0.89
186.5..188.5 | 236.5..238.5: 0.69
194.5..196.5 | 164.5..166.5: 0.75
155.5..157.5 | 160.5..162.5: 1.23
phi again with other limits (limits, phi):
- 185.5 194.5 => 9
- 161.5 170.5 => 8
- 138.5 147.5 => 9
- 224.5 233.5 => 0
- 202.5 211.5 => 9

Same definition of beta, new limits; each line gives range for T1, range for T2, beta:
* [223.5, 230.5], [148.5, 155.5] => 44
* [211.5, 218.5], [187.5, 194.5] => 53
